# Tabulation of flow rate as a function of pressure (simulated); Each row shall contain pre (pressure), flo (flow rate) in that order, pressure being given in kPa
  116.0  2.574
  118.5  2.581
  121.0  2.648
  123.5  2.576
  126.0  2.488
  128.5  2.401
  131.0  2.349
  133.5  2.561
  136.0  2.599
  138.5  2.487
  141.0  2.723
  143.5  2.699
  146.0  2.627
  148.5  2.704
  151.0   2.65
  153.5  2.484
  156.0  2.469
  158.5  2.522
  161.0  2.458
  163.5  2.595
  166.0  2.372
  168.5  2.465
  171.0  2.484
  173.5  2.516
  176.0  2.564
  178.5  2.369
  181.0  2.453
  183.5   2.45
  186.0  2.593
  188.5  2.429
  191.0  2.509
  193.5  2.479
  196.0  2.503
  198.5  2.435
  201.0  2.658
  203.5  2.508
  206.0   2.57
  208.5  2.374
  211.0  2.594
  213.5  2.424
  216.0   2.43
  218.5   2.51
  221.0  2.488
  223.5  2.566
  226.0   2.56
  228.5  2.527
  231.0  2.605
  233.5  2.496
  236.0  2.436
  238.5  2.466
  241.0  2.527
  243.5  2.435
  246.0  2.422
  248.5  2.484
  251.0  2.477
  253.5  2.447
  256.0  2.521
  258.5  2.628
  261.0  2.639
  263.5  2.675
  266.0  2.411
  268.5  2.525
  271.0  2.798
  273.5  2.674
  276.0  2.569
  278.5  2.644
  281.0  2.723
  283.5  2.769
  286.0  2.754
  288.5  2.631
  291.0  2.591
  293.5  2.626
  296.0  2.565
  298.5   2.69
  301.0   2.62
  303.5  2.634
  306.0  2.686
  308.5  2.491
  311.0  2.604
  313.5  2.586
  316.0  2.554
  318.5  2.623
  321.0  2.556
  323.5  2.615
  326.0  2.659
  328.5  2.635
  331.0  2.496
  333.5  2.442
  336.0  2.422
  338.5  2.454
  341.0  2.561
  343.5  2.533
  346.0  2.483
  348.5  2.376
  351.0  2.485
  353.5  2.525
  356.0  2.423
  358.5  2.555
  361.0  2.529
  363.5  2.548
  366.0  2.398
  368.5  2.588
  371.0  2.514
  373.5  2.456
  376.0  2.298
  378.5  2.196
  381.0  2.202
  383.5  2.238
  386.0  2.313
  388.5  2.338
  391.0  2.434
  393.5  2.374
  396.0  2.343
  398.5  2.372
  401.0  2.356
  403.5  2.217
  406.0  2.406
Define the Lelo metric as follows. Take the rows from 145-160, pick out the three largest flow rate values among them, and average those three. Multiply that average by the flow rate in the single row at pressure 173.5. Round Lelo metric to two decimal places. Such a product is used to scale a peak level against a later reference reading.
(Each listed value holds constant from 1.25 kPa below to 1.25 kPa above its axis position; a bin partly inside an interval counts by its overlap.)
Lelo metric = 6.69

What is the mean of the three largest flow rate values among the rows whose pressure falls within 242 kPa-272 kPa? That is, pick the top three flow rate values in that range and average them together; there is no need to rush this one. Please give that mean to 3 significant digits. 2.70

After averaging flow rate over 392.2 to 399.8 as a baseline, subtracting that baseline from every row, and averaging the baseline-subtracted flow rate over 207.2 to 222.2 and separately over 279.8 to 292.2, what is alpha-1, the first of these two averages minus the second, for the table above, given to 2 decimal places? -0.22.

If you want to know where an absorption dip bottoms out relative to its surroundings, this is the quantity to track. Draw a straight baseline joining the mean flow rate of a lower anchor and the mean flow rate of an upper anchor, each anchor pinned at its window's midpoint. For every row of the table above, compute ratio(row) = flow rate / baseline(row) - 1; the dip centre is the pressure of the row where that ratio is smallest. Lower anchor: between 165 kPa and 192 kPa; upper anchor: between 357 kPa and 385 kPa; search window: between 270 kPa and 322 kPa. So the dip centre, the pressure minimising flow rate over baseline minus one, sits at 308.5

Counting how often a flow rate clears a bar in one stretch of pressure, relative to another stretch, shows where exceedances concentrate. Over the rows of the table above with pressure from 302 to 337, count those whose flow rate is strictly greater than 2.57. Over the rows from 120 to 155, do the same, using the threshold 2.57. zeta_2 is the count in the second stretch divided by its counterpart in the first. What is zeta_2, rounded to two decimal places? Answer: 1.00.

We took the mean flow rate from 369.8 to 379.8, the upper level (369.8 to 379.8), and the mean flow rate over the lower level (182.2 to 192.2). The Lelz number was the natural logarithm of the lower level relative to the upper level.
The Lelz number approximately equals 0.05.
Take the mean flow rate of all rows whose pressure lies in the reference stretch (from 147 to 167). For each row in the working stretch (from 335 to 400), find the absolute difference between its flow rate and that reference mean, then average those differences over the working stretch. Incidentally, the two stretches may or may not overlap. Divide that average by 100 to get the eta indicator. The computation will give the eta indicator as 0.0012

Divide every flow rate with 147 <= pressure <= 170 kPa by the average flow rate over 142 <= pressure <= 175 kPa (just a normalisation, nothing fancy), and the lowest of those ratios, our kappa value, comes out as 0.933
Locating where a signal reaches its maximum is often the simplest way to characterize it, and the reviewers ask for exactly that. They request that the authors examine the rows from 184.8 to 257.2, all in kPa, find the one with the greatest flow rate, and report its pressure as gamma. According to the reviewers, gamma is 201.0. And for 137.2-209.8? 141.0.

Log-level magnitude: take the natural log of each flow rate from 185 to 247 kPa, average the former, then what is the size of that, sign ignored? 0.917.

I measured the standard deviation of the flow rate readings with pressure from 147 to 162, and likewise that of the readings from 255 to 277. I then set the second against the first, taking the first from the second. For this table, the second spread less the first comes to 0.01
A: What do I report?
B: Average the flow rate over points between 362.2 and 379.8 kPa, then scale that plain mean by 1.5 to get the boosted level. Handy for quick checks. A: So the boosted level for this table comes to 3.64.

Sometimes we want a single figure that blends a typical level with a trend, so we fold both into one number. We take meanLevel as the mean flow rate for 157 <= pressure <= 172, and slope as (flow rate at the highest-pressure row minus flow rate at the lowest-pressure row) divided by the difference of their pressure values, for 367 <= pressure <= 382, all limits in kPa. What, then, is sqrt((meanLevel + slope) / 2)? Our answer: 1.107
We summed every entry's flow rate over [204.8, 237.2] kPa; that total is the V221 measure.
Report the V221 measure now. 32.6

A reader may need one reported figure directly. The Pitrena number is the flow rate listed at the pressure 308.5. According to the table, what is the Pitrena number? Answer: 2.491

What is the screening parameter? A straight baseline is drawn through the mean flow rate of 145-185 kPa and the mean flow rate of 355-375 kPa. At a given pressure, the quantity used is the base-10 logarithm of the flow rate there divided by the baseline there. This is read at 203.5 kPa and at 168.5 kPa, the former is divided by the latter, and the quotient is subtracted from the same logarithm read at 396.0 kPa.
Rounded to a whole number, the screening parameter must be 0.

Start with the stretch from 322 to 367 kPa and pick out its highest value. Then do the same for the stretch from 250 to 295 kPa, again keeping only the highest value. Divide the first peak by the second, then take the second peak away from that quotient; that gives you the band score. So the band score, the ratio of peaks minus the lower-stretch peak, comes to -1.85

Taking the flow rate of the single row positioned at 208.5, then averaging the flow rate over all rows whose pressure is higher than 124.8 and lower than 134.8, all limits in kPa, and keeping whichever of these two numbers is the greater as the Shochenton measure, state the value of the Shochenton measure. 2.45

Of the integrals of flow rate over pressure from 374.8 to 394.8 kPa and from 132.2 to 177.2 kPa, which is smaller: 46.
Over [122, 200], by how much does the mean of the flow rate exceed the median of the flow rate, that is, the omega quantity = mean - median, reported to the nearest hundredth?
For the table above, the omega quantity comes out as 0.03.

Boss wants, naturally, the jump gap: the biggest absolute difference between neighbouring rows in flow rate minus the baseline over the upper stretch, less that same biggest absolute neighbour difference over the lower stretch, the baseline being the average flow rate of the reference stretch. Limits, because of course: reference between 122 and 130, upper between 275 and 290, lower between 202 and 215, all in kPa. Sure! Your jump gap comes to -0.097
